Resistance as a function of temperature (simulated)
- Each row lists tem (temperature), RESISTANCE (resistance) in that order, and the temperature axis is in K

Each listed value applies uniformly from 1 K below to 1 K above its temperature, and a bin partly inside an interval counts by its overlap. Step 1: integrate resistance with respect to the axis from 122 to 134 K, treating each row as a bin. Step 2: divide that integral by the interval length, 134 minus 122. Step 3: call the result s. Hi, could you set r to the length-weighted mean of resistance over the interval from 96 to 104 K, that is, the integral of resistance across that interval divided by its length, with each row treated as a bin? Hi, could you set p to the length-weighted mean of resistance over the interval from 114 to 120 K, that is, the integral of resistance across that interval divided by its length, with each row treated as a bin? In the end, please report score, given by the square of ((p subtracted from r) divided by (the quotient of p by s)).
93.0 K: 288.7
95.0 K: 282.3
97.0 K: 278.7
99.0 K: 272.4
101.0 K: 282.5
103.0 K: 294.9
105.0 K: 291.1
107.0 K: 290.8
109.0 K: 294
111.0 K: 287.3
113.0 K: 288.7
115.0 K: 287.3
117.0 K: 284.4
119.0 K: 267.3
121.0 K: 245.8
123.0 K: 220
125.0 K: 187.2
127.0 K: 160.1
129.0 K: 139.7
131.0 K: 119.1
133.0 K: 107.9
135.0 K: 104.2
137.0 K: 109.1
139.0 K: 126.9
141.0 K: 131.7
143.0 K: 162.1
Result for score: 2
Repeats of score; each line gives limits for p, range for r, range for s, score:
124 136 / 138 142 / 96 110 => 220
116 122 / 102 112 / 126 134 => 163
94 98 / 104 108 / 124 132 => 32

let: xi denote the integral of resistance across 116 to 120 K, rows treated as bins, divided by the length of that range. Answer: 276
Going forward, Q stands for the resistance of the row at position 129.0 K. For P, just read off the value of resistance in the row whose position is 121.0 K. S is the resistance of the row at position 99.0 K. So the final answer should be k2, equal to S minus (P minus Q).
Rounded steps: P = 245.8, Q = 139.7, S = 272.4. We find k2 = 166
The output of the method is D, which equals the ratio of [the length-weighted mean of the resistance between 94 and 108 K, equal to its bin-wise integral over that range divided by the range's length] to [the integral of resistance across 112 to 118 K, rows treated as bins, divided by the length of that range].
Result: 1.0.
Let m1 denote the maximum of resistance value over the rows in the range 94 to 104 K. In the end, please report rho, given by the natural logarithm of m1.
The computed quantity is 5.69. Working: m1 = 294.9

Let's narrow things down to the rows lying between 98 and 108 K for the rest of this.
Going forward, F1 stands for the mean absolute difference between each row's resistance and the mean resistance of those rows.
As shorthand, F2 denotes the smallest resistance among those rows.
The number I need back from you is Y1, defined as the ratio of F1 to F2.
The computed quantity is 0.03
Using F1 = 7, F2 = 272.4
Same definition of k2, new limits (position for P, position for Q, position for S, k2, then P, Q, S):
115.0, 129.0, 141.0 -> -16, 287.3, 139.7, 131.7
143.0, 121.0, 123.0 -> 304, 162.1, 245.8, 220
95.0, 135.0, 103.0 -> 117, 282.3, 104.2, 294.9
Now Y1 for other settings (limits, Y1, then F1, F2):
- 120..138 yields 0.41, 43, 104.2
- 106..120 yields 0.02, 6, 267.3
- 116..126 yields 0.16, 30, 187.2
